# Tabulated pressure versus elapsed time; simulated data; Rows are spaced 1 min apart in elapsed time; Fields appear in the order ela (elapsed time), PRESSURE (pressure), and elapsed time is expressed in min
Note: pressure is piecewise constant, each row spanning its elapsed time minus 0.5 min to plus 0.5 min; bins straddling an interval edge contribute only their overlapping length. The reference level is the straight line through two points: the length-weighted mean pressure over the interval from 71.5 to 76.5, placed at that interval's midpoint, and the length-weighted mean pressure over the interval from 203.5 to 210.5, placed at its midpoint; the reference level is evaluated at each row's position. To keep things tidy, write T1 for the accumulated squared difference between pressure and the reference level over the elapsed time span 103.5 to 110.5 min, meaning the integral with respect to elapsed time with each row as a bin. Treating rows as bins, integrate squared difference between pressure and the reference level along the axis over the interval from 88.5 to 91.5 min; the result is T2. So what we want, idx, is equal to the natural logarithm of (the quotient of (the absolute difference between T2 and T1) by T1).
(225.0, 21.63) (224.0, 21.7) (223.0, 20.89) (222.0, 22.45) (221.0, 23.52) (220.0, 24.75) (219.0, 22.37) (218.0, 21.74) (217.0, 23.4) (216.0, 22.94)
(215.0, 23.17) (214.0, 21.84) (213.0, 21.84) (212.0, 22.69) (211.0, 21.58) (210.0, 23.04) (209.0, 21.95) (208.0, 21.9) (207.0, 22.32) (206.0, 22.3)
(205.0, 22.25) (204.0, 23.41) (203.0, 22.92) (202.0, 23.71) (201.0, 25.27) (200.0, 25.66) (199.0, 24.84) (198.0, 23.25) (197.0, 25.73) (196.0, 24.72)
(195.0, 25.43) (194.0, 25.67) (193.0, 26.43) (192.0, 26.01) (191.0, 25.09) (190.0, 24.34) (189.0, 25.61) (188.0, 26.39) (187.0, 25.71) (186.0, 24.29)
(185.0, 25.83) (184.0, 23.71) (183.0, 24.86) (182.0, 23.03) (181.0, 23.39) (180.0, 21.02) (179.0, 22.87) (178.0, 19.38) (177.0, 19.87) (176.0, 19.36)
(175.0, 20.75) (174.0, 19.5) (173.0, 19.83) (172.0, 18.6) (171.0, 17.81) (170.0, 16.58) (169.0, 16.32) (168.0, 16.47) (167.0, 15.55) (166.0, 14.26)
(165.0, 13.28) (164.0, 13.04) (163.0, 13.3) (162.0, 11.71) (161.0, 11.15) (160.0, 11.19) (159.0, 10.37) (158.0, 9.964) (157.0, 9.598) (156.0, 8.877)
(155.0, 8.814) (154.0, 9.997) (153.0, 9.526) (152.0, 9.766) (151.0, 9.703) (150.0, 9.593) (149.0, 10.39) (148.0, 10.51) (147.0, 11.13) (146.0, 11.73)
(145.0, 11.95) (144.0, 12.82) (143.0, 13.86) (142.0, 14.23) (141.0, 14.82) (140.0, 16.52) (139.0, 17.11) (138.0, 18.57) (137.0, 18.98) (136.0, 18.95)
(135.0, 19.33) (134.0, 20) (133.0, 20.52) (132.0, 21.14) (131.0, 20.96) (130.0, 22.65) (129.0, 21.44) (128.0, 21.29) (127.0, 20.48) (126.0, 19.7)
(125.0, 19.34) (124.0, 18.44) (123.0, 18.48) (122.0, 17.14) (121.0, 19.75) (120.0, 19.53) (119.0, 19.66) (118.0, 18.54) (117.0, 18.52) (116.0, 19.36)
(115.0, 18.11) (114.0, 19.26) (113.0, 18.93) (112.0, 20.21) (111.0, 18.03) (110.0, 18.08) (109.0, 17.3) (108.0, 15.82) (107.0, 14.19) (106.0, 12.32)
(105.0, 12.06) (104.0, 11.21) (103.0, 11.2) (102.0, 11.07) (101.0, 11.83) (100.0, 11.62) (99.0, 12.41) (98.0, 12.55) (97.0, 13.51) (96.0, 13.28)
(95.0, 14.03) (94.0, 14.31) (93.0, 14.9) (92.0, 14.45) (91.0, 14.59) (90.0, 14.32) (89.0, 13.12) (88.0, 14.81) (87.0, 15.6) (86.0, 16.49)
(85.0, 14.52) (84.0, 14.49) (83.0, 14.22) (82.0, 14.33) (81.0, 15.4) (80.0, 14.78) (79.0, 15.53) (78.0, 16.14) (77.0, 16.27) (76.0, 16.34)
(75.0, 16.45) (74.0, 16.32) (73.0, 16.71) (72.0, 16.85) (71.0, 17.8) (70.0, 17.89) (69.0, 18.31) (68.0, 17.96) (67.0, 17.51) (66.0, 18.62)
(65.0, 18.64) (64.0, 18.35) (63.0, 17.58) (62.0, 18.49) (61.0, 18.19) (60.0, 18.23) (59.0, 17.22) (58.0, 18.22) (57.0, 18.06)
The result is -0.3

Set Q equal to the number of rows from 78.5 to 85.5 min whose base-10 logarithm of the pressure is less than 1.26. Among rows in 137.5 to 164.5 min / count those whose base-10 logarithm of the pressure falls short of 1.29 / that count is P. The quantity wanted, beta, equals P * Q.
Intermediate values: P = 27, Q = 7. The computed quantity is 189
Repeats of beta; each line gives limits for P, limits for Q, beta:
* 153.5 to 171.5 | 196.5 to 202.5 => 0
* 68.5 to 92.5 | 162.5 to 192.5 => 216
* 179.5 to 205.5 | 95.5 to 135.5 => 0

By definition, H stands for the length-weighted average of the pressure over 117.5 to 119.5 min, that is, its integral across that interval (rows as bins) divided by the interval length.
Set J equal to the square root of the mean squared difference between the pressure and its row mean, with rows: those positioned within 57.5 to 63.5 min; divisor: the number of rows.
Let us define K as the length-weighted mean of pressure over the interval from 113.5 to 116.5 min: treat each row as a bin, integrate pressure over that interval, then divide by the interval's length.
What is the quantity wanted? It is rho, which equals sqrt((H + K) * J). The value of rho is 4.1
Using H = 19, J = 0.44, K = 19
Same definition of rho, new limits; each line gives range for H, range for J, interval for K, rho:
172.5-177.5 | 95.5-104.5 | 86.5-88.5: 5.5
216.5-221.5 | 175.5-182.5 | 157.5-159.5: 7.4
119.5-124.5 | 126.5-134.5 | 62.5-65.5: 5.3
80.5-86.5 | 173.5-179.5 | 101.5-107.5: 5.8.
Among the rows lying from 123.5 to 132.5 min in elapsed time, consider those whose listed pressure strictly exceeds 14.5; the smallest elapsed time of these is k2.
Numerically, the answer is 124.0 min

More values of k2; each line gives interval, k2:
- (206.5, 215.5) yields 207.0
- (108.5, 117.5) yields 109.0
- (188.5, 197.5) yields 189.0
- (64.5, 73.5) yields 65.0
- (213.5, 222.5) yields 214.0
